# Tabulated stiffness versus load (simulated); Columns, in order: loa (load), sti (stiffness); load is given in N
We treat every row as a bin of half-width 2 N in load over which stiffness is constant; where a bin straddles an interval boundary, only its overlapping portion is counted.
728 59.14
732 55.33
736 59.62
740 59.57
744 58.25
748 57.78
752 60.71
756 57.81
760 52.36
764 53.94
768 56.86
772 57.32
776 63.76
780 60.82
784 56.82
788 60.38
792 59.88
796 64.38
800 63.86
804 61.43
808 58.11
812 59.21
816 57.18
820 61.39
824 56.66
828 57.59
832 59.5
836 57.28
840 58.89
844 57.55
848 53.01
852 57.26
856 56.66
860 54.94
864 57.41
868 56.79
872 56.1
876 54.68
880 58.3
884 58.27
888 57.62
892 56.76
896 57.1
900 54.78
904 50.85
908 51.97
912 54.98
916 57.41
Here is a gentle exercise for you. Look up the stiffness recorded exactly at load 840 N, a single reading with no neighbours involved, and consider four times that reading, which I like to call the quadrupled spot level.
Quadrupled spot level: 236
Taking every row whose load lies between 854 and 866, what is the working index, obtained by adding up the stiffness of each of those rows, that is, 169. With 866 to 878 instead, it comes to 168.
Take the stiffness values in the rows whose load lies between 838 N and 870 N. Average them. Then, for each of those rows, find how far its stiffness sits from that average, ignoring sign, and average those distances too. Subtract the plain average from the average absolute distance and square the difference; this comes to 3055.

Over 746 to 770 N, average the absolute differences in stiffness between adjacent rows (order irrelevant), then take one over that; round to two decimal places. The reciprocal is 0.32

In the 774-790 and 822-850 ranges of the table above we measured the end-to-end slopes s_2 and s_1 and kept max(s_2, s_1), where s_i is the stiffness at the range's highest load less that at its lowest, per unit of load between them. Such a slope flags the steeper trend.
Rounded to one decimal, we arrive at -0.2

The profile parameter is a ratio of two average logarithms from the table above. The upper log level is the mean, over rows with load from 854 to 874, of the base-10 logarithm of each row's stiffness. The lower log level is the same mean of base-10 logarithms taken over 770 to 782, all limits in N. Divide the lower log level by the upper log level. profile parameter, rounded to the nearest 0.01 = 1.02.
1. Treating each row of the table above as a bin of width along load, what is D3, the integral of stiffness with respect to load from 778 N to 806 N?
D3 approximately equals 1710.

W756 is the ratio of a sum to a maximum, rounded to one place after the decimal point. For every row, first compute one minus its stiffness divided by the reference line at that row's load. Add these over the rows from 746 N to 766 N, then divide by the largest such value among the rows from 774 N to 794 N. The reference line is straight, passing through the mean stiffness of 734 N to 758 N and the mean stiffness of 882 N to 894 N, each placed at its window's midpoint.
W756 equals 6.6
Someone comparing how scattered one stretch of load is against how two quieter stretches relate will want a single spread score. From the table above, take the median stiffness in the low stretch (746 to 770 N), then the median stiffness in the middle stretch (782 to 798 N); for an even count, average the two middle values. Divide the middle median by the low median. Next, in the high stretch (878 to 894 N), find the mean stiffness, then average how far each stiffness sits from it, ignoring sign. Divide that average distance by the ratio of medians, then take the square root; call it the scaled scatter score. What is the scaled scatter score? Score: 0.72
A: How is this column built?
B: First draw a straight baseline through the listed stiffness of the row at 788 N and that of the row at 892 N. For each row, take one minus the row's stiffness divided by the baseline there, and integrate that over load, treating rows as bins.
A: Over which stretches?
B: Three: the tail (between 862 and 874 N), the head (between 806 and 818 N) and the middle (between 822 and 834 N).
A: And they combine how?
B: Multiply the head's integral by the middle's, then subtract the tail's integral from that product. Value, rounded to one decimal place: -0.1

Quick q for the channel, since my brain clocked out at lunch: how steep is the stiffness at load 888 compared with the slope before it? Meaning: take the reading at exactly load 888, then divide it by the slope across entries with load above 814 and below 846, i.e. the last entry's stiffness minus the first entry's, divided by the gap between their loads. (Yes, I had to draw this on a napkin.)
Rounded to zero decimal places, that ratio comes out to 4360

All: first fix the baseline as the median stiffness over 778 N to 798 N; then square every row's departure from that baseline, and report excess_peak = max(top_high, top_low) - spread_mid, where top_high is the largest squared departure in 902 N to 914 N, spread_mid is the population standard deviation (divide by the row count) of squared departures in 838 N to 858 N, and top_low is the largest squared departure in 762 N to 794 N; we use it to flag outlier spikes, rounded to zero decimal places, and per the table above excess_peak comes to 72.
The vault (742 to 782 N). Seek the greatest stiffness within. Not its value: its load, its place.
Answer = 776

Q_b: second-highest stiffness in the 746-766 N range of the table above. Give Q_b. 57.81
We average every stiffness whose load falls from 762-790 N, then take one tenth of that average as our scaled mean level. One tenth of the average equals 5.86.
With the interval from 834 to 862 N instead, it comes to 5.65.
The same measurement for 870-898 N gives 5.70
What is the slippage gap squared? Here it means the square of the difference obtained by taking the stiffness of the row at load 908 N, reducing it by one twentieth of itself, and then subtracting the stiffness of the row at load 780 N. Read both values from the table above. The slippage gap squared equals 131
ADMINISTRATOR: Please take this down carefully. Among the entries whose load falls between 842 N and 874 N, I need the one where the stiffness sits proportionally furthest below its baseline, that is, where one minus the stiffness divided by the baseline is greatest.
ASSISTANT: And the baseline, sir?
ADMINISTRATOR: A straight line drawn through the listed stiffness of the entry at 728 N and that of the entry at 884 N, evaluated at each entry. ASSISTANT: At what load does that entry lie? 848 N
